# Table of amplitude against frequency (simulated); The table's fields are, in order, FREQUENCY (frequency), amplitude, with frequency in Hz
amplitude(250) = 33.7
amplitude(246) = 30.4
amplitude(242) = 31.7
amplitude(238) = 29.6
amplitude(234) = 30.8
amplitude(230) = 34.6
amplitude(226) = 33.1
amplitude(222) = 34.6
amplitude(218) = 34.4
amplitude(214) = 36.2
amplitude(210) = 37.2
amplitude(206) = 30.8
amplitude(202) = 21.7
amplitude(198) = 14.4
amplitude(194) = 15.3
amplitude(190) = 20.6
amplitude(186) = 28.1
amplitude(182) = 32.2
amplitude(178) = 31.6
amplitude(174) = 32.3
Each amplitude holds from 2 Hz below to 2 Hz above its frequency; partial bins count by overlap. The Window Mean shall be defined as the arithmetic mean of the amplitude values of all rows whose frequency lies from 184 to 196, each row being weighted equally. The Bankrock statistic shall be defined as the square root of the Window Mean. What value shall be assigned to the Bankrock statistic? 4.62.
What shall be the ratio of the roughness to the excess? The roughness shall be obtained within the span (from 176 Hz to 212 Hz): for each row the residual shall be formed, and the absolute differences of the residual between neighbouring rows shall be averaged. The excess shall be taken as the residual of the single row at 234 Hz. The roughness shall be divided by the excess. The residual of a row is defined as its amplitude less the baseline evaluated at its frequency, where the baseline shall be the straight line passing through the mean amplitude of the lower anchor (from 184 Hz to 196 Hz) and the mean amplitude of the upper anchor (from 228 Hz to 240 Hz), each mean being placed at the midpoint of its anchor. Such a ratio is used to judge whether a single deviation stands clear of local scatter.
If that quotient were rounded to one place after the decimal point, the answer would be -6.0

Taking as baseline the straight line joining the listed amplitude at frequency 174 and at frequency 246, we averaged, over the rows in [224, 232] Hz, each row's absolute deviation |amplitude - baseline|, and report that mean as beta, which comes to 3.0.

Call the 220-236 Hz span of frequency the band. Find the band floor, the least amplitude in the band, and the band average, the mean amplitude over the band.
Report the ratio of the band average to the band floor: 1.08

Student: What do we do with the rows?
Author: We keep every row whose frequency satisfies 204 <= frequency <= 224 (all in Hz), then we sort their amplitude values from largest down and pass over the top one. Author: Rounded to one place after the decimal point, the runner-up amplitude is 36.2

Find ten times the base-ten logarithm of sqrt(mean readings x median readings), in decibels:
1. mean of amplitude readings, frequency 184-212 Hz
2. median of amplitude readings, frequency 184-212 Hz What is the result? 13.6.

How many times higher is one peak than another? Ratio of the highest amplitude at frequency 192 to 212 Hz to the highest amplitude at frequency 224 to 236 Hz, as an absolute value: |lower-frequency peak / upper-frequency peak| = 1.1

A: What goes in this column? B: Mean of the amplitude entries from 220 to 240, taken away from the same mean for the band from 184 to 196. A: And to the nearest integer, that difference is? -11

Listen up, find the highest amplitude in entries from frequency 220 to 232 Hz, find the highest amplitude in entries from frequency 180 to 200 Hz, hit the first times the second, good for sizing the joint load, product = 1114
